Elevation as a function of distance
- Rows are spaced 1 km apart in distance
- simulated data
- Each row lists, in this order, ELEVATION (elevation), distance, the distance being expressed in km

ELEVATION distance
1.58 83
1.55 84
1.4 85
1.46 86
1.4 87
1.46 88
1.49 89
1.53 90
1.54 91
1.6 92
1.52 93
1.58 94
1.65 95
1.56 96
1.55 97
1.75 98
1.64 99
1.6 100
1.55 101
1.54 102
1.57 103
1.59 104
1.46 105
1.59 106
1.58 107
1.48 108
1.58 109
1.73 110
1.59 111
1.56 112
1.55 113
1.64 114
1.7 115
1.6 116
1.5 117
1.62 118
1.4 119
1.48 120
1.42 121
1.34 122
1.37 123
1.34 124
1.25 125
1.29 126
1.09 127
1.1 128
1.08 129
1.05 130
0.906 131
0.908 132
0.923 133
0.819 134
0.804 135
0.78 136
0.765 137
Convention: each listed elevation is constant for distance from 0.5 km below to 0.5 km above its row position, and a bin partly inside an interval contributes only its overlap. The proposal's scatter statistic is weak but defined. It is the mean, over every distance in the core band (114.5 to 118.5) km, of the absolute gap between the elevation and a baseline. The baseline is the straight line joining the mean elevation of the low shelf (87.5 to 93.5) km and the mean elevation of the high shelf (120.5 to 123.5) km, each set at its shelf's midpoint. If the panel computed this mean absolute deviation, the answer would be 0.20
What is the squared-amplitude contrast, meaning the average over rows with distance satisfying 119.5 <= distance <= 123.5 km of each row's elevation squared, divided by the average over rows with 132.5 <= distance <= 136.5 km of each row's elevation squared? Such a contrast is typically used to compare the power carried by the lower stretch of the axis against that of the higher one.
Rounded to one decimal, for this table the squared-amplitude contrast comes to 2.8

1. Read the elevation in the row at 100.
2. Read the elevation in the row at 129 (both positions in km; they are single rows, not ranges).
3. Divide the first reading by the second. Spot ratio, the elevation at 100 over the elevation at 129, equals 1.48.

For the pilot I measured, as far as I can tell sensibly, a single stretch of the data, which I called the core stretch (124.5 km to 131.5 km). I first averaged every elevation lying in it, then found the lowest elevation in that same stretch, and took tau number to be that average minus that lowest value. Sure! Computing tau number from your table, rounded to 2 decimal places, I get 0.20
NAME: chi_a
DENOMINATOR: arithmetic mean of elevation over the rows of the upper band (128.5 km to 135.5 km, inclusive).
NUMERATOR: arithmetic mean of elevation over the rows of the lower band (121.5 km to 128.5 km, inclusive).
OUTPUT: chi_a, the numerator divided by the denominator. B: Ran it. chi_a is 1.4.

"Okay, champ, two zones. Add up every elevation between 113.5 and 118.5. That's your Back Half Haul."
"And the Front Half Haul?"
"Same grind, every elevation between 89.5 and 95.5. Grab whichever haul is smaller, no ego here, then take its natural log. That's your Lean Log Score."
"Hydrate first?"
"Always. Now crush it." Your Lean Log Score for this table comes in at 2.09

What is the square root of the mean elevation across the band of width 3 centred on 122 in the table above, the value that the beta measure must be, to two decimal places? 1.17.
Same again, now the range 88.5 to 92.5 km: 1.24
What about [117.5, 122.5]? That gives 1.20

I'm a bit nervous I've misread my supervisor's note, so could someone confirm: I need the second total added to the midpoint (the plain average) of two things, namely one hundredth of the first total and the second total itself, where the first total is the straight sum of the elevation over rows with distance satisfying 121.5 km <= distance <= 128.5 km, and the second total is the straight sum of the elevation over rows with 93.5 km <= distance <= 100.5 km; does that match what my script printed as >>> 17.0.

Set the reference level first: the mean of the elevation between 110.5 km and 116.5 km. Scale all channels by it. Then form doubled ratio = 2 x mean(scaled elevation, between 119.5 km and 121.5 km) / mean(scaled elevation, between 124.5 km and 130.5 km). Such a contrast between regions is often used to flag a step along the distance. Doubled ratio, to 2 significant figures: 2.5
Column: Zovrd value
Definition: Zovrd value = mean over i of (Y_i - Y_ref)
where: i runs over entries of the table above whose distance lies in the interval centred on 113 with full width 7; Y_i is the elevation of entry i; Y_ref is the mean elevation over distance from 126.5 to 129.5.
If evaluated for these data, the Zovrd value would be 0.53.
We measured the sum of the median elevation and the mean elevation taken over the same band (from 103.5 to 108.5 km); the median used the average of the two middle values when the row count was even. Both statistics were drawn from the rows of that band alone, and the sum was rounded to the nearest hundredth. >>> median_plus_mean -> 3.12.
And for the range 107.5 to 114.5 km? 3.17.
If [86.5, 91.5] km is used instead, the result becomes 2.97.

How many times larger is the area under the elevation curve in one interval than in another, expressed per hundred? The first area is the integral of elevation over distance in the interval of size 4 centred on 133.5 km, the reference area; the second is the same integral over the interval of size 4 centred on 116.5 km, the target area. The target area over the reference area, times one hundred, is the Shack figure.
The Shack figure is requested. 186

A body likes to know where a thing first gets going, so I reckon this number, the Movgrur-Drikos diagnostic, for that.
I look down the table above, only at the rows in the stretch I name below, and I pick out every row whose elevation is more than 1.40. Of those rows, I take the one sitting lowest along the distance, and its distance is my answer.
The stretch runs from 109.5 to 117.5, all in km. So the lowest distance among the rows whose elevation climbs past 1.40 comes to 110 km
